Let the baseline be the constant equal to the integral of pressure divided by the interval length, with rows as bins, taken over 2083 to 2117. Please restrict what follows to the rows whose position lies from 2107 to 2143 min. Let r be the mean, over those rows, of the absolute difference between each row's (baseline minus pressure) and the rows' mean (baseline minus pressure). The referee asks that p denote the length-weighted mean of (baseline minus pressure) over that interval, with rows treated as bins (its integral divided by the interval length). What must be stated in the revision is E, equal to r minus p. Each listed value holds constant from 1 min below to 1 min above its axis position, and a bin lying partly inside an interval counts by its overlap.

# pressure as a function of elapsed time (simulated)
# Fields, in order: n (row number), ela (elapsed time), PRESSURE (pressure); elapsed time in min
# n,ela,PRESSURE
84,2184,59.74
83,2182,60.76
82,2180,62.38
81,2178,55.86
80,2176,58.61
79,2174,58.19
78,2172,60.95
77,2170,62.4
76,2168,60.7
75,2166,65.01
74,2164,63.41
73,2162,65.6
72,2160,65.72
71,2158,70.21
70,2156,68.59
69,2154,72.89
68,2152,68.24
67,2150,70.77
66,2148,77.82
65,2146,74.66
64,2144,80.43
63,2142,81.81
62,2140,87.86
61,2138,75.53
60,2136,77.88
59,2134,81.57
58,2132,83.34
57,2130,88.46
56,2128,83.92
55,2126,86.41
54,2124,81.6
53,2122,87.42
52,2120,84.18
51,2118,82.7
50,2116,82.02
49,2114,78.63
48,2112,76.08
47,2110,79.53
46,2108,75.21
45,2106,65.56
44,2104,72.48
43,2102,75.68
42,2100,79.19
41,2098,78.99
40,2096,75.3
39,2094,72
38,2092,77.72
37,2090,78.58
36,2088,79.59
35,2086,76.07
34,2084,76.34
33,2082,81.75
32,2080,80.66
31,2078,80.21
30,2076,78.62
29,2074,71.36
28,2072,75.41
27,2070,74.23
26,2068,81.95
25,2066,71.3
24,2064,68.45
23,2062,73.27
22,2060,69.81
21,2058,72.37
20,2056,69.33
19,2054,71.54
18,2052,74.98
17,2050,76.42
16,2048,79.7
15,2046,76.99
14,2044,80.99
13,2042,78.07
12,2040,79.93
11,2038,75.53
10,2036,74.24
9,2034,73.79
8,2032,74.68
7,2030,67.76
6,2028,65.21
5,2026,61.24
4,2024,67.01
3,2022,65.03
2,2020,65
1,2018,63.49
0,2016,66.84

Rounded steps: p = -5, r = 3.2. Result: 8.7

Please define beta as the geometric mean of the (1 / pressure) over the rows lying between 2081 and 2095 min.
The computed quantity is 0.0129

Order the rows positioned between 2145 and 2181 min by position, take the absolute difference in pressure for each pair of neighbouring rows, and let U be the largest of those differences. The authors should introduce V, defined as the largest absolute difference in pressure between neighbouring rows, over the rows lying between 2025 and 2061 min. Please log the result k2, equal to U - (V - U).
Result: 7.2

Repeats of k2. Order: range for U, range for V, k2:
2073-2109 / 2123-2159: 7.0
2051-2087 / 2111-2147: 9.0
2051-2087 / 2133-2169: 9.0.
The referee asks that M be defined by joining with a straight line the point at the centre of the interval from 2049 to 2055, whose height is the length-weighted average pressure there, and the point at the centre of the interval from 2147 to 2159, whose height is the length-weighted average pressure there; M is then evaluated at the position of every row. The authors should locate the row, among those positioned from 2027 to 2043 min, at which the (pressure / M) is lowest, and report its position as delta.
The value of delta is 2028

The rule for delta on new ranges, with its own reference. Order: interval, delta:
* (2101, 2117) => 2106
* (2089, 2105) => 2094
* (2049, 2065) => 2064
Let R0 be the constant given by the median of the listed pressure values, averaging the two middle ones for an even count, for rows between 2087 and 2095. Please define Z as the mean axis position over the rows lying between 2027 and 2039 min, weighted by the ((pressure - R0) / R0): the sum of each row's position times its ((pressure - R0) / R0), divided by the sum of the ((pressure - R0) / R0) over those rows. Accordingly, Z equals 2031.1 min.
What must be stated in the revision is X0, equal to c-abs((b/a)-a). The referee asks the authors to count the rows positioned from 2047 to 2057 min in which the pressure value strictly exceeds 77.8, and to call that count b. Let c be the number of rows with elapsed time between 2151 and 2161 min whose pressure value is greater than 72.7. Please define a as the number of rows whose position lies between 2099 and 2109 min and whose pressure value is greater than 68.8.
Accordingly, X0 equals -3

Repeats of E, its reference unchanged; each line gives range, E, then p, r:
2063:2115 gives 3.0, 0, 3.2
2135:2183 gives -0.8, 8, 7.0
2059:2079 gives 1.7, 2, 3.7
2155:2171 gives -8.9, 11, 2.3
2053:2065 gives -4.0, 6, 1.6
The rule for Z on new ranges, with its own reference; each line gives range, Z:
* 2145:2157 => 2152.3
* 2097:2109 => 2105.9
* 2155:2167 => 2161.5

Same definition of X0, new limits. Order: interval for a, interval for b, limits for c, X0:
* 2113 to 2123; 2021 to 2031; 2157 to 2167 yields -5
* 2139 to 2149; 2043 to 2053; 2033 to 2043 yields 0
